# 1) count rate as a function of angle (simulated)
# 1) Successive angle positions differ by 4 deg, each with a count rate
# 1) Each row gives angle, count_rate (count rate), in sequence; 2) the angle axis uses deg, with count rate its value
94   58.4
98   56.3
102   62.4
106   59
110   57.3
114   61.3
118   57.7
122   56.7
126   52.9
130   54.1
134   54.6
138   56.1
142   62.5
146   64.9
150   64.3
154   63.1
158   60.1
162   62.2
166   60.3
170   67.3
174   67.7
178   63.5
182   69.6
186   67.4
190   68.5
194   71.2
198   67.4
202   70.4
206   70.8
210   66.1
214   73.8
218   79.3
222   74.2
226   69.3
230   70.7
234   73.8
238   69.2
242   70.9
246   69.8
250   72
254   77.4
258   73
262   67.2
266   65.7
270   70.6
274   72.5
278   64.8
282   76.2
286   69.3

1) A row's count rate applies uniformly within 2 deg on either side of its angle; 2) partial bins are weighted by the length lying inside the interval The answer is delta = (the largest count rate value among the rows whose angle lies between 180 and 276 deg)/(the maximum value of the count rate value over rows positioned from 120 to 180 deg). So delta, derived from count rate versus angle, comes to 1.17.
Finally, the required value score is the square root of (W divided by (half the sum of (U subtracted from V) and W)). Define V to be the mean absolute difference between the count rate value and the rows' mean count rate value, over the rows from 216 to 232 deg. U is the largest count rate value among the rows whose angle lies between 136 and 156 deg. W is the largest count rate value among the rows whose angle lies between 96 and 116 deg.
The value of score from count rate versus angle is 11.9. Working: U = 64.9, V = 3.4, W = 62.4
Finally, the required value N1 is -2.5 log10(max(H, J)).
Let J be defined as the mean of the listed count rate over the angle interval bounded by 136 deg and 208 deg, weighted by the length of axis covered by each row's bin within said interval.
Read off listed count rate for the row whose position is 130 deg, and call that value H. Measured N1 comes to -4.54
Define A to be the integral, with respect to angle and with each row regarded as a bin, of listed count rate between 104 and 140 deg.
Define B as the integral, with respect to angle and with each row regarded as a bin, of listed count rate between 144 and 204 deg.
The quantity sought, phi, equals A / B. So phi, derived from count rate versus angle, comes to 0.5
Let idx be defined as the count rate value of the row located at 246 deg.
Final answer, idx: 69.8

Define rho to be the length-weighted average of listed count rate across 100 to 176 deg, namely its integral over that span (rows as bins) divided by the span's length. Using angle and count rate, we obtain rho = 60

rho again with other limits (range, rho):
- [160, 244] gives 69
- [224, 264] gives 71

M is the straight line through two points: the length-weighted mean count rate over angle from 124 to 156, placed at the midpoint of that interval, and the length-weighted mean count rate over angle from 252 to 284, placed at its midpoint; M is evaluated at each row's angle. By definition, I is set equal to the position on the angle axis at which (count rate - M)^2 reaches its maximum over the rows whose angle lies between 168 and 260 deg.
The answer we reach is 218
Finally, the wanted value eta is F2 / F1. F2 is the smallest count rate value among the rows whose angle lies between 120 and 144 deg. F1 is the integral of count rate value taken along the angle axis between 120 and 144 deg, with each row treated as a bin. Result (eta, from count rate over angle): 0.0393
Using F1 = 1348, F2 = 52.9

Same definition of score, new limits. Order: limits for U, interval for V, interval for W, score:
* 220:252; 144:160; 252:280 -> 5.7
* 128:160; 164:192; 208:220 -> 3.1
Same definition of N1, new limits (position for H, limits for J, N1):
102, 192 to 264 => -4.64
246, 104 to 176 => -4.61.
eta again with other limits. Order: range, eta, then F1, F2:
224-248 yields 0.0408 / 1695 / 69.2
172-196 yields 0.0389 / 1632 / 63.5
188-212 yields 0.0399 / 1658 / 66.1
